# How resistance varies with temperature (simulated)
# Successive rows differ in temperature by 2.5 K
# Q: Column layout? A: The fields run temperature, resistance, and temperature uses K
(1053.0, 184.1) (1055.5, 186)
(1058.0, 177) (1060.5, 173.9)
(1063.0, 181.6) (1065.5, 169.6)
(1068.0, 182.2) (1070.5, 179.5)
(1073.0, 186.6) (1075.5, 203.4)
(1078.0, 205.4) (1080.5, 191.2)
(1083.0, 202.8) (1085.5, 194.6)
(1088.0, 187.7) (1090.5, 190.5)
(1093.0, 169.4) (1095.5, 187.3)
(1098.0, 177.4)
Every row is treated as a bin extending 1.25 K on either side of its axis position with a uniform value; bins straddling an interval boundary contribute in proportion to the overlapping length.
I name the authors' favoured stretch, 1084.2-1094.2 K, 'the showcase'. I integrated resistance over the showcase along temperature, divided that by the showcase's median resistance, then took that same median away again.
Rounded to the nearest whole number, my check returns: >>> -179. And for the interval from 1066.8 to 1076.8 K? -174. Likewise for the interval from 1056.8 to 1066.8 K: -165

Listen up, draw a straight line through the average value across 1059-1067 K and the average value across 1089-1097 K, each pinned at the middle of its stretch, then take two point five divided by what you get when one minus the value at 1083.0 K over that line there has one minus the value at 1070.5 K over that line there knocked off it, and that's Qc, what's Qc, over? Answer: -22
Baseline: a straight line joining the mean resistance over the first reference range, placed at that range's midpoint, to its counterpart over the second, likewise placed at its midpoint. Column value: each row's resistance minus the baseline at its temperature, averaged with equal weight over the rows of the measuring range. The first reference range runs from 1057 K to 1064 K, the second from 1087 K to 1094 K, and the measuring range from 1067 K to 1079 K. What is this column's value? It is 12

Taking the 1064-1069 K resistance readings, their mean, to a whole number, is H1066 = 176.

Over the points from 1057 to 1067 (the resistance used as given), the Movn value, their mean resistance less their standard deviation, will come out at 171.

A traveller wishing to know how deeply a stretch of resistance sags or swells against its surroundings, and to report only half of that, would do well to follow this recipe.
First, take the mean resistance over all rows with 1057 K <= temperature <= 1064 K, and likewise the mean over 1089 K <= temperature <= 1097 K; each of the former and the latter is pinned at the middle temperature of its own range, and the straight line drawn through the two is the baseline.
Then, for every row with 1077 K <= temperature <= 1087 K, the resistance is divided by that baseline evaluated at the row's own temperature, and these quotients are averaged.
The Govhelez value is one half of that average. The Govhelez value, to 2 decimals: 0.55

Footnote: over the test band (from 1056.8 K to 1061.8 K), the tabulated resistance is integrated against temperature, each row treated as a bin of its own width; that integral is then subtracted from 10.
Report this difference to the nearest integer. -867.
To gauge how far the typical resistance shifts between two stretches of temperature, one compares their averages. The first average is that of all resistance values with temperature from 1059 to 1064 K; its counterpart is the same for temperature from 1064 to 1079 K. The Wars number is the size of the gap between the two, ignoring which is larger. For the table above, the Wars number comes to 10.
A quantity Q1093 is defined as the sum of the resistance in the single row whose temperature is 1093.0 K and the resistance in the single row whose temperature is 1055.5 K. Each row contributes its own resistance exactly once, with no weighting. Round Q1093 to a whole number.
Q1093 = 355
